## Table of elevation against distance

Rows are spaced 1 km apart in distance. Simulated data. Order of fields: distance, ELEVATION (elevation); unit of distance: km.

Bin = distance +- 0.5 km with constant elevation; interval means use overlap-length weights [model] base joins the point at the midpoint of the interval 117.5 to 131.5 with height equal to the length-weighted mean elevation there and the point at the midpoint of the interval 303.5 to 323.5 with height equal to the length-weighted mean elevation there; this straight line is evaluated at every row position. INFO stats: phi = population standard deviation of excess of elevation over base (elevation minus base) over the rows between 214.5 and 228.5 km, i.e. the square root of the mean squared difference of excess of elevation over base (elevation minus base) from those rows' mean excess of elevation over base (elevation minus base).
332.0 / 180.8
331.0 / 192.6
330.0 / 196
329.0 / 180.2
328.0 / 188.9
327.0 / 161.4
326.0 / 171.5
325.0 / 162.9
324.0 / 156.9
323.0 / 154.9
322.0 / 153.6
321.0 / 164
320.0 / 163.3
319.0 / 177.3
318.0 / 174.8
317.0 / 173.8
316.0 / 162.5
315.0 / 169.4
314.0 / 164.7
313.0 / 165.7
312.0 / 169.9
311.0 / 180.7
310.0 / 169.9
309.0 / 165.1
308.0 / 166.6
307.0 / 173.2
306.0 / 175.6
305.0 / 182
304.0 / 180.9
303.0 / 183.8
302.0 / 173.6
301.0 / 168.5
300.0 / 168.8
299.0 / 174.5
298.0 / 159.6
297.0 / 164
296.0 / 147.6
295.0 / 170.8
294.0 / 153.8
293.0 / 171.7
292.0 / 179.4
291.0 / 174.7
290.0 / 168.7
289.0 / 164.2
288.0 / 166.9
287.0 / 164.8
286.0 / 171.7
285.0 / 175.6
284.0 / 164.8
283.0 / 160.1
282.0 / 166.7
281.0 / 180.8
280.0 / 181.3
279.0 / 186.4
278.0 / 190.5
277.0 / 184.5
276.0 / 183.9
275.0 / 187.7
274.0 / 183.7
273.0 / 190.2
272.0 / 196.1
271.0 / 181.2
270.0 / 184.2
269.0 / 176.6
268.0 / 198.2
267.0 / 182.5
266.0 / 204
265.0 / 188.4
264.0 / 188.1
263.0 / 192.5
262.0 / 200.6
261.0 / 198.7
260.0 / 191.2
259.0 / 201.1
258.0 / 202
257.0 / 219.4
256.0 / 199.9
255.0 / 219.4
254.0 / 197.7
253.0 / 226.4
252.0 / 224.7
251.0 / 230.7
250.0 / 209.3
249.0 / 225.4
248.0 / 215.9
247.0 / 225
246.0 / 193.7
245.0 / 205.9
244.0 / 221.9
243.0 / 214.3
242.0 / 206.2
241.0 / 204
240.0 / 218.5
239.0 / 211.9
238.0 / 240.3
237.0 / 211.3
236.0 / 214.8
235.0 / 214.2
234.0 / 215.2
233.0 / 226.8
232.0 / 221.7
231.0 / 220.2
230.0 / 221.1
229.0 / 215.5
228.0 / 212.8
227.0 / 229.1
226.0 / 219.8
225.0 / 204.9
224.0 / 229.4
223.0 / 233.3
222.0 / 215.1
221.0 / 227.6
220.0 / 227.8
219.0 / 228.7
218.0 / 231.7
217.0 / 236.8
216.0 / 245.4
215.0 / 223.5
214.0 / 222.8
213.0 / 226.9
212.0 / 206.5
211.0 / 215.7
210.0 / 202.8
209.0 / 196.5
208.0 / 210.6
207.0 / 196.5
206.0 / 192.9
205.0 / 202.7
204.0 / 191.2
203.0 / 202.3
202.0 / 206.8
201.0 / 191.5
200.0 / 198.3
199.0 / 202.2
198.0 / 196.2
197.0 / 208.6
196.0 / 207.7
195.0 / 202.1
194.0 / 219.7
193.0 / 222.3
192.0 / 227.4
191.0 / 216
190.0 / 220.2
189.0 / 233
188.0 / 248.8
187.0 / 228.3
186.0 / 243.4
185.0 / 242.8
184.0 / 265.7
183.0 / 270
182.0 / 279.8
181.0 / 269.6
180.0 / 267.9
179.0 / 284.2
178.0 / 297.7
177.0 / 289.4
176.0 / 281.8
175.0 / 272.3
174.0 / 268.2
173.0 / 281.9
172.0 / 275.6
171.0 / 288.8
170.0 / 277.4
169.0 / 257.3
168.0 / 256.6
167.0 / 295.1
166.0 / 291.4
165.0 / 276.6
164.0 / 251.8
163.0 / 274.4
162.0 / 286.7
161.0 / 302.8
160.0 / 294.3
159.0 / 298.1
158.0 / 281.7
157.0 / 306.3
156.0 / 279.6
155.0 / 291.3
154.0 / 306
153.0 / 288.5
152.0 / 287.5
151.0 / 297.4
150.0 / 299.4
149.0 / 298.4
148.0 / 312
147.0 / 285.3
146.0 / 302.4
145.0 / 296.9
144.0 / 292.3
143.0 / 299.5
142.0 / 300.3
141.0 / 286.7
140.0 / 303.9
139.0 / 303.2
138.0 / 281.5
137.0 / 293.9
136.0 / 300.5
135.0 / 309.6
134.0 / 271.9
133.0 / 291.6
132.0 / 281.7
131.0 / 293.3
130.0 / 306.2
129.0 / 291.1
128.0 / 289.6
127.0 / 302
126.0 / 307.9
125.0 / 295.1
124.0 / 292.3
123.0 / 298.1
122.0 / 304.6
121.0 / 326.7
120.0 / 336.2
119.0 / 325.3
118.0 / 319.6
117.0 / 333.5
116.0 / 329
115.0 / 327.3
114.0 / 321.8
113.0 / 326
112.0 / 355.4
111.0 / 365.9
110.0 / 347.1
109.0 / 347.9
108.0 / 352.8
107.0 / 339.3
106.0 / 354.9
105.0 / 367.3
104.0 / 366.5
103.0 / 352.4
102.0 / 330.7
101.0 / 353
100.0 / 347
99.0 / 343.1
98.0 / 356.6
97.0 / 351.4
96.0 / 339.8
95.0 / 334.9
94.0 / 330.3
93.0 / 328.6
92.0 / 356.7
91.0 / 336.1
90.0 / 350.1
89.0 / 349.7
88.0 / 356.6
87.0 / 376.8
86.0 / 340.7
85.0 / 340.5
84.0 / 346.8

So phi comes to 9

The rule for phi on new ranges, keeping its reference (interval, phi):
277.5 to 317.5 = 11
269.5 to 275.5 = 5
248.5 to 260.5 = 11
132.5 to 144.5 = 11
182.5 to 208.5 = 17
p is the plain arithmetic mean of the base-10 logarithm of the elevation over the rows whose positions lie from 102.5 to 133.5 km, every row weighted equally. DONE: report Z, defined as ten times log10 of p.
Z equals 4.0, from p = 2.51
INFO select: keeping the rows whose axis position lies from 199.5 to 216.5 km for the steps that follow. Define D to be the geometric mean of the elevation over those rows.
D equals 207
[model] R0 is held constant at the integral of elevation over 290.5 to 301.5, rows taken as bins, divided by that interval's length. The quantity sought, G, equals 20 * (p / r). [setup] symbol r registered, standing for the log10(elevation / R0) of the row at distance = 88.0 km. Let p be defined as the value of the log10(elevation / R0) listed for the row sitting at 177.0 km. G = 15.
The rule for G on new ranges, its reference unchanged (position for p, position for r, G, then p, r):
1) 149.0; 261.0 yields 66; 0.25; 0.08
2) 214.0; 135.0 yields 9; 0.13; 0.27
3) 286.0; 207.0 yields 4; 0.01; 0.07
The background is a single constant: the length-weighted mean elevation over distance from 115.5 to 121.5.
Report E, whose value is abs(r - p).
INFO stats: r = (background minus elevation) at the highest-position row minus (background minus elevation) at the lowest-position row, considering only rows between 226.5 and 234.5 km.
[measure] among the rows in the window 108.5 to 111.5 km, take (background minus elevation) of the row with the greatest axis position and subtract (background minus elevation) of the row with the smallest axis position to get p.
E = 31.9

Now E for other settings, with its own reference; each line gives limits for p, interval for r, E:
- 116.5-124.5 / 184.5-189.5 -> 31.4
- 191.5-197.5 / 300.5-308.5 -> 16.9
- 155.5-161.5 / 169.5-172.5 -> 25.0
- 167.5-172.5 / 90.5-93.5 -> 26.5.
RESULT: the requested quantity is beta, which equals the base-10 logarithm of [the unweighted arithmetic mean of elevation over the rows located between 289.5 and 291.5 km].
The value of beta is 2.23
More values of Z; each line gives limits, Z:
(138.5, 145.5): 3.9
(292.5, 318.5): 3.5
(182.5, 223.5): 3.7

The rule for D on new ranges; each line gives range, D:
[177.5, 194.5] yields 248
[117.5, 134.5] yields 302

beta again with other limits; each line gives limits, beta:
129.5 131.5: 2.48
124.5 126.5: 2.48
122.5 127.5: 2.48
